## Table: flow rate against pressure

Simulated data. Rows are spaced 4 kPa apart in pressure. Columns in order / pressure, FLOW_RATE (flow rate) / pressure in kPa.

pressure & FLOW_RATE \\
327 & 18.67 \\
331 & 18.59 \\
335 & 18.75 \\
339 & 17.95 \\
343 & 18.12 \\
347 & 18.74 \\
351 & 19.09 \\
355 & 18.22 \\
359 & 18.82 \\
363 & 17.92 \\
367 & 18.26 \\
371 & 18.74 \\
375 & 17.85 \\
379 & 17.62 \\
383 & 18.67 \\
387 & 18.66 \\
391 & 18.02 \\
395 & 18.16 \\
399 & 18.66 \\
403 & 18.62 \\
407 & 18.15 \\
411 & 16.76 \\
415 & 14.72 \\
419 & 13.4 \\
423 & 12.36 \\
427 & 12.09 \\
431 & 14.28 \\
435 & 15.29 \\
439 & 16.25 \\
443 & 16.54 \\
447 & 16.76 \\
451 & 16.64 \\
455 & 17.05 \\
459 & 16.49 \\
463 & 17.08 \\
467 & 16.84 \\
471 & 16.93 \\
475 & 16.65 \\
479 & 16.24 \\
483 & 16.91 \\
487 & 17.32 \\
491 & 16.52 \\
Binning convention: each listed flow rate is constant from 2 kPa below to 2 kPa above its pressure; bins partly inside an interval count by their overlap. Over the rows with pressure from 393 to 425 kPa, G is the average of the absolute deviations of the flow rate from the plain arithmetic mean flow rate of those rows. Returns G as 2.1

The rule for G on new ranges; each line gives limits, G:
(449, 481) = 0.2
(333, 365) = 0.4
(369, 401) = 0.4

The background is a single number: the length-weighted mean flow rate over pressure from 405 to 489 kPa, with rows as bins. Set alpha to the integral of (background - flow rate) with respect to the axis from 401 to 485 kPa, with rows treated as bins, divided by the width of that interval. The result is -0.1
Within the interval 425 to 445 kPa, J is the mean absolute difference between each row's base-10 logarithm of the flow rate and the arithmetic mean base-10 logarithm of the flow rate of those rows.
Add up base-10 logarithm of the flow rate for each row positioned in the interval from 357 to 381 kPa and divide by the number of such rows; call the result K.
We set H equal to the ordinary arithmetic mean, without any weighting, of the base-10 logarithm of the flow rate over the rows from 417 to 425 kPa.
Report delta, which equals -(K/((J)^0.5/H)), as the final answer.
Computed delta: -7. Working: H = 1.110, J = 0.041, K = 1.26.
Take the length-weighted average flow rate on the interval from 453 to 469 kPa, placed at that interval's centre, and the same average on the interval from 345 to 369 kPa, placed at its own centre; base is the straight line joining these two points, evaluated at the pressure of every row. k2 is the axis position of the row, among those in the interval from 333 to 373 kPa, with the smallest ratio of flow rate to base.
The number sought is 339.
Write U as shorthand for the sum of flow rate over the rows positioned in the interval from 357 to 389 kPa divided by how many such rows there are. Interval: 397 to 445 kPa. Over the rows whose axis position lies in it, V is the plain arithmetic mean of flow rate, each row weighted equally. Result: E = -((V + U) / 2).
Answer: -17.0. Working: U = 18.3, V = 15.6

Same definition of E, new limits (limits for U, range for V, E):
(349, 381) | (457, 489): -17.6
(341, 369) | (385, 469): -17.4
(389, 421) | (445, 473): -16.9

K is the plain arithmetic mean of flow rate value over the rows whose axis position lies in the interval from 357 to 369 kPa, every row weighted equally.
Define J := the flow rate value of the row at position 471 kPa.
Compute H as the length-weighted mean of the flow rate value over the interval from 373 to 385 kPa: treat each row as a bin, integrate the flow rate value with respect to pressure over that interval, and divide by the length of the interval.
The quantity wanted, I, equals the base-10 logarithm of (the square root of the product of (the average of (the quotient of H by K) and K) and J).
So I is 1.11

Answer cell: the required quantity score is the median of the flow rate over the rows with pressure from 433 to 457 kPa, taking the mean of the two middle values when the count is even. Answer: 16.6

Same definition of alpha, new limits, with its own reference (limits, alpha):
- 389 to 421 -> -1.1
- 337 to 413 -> -2.3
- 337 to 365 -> -2.5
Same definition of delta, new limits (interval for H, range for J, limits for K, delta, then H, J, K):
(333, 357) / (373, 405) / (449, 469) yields -17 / 1.267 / 0.009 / 1.23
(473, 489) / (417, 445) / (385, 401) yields -7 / 1.225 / 0.045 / 1.26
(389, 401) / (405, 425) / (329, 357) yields -7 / 1.262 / 0.054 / 1.27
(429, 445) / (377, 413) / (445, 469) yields -14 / 1.192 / 0.011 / 1.23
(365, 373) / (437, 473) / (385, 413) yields -21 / 1.267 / 0.006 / 1.26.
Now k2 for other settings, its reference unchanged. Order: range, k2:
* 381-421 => 419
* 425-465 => 427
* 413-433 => 427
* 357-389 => 379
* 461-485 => 479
